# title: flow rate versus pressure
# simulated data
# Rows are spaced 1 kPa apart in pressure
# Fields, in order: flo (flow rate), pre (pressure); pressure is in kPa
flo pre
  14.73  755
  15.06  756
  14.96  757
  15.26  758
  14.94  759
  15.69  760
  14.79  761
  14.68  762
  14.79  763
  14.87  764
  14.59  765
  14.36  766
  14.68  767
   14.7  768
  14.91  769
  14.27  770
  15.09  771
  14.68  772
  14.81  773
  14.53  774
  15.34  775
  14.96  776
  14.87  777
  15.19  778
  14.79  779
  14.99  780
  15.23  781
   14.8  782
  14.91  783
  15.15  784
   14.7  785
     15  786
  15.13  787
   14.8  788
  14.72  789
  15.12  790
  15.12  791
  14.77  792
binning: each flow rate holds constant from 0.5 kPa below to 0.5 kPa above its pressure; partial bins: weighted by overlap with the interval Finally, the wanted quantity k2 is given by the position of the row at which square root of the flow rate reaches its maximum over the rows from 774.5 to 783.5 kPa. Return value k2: 775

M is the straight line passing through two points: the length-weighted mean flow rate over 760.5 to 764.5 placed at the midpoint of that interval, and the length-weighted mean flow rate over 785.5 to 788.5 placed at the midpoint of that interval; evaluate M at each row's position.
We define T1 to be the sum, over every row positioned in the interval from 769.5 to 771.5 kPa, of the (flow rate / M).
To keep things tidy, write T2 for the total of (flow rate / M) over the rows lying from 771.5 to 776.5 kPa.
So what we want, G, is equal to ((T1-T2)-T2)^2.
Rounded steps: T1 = 2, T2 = 5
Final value 64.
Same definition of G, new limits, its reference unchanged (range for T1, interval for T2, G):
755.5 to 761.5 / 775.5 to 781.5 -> 35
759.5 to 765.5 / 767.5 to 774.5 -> 61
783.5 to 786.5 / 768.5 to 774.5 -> 79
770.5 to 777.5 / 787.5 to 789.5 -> 9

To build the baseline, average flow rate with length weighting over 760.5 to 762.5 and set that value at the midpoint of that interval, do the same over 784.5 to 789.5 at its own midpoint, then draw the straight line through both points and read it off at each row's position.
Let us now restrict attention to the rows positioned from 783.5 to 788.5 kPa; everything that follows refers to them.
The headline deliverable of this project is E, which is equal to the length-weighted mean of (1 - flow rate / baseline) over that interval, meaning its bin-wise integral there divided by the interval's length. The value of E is -0.006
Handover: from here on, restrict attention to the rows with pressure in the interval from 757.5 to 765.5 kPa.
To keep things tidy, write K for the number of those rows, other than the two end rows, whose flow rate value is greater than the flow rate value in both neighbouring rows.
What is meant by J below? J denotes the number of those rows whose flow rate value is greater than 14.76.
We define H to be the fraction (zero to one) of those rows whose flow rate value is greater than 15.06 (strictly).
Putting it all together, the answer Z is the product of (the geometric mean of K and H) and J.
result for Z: 4.2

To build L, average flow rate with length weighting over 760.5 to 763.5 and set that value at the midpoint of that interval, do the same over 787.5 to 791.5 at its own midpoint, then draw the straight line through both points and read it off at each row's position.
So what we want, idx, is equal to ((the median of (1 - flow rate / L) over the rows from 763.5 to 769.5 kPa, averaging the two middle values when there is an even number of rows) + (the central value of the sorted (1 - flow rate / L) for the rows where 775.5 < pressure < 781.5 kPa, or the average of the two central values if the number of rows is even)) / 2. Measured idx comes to -0.0004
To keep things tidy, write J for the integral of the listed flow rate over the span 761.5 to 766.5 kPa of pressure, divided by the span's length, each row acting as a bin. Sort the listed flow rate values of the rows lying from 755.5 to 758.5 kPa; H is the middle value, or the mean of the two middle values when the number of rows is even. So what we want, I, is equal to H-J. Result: 0.40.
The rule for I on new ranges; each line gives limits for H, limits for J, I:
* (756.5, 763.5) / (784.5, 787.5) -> 0.00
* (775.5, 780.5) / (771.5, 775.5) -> 0.12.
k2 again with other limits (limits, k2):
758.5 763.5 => 760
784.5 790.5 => 787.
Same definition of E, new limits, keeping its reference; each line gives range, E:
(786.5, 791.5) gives -0.007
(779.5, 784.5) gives -0.012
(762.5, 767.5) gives 0.006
